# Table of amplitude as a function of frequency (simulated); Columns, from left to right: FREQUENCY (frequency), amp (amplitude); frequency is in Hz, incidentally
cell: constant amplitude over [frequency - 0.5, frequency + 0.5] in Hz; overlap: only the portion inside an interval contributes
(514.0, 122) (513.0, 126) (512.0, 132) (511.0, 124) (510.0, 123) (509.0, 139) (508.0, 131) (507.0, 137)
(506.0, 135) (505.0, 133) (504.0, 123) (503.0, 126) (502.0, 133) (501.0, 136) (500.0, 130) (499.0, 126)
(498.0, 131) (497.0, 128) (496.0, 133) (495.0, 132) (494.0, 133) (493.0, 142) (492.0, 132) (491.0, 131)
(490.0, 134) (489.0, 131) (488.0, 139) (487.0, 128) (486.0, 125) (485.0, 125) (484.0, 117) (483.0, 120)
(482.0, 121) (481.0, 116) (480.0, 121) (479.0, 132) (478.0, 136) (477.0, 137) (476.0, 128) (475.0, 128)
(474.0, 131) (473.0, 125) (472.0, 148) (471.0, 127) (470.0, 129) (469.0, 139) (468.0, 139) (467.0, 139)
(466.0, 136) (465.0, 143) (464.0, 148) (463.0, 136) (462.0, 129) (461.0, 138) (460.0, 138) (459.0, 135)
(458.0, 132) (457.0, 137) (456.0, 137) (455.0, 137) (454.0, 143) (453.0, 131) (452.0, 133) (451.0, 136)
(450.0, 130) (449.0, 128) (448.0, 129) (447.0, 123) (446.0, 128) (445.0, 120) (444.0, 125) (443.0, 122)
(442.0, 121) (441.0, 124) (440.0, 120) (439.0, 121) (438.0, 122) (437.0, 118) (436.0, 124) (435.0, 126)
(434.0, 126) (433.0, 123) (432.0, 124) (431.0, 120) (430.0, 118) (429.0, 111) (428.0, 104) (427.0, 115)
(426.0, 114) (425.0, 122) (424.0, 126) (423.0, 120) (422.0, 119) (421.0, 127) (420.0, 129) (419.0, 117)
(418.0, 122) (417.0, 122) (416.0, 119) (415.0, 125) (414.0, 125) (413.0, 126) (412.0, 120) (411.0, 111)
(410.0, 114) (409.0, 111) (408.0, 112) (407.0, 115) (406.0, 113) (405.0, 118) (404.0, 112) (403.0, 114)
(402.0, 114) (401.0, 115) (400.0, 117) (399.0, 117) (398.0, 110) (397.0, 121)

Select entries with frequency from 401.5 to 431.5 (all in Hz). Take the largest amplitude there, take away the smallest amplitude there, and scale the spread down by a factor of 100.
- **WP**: 0.25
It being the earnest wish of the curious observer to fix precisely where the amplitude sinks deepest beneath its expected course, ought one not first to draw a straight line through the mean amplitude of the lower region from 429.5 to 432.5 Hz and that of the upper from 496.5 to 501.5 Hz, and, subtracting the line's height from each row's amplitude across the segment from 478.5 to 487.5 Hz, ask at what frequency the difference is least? 481.0 Hz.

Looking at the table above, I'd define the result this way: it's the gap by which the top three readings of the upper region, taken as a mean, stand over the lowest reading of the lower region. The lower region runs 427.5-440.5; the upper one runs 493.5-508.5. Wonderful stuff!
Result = 32.0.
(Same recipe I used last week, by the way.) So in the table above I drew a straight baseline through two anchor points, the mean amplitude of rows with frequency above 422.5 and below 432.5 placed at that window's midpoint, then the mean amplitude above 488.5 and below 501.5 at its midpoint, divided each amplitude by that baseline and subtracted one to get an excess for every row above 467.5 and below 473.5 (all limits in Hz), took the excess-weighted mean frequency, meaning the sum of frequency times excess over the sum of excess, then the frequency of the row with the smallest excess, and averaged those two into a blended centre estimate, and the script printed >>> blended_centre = 471.5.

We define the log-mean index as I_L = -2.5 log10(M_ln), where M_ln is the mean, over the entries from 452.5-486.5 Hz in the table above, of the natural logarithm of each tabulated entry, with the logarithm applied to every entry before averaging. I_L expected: -1.72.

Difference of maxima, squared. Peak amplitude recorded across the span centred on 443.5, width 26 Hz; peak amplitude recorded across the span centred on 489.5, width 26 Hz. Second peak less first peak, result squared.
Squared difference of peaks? 1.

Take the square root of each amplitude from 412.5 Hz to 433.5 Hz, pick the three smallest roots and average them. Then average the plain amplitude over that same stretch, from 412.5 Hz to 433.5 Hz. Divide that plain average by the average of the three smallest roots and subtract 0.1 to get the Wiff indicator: 11.40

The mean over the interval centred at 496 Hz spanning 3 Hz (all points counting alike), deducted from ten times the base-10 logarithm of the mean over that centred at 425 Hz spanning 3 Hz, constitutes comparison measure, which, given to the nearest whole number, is -110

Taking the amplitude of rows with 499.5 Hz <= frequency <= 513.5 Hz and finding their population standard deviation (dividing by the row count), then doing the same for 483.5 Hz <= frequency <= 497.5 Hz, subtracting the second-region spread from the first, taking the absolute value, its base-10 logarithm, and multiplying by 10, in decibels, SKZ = -1.4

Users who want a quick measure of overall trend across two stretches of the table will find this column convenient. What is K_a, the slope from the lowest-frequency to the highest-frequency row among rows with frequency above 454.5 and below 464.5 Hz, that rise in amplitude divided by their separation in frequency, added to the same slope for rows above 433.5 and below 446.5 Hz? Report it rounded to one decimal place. 1.4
